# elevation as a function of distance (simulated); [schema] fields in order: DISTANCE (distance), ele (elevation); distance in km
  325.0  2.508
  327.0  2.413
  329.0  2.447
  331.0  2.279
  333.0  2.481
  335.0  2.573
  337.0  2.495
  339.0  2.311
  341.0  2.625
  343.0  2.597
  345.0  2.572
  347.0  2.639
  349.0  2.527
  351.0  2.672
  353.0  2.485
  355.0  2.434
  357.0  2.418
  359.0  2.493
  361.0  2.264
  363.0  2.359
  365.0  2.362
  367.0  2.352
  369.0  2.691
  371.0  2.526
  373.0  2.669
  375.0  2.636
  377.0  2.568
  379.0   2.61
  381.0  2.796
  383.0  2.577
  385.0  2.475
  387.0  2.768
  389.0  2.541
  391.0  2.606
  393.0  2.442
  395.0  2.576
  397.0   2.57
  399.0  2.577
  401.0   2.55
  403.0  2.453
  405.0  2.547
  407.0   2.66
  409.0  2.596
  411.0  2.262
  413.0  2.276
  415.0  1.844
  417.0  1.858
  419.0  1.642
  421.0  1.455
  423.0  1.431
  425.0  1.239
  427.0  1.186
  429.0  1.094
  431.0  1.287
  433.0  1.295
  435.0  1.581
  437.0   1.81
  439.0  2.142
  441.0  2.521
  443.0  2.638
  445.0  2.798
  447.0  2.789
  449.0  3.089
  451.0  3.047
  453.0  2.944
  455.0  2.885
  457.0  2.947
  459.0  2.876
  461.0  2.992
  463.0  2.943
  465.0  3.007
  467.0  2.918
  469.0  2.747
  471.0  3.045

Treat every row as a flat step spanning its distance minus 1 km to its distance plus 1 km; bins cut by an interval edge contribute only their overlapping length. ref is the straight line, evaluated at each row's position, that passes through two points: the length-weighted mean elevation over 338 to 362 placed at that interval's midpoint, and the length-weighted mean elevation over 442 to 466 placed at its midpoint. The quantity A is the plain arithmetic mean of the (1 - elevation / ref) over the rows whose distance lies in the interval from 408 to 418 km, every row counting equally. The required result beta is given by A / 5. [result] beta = 0.042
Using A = 0.212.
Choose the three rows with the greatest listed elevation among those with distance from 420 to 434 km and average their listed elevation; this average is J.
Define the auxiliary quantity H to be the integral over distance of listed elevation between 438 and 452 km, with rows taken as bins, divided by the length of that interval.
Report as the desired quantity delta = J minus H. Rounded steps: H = 2.72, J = 1.39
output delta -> -1.3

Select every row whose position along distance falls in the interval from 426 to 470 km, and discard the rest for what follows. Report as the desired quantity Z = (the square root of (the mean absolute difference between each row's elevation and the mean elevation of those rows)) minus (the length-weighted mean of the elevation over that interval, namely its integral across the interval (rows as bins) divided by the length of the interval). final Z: -1.66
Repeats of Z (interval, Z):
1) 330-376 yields -2.17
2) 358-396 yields -2.21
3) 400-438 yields -1.16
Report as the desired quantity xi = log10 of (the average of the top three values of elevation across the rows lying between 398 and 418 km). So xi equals 0.42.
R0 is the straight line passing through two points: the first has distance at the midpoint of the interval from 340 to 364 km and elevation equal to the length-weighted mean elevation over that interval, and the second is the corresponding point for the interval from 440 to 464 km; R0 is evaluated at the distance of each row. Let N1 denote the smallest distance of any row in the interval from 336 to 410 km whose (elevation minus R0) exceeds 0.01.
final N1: 337.0 km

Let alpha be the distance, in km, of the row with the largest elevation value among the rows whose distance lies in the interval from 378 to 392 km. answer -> 381.0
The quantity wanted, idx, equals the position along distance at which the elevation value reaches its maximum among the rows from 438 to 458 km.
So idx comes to 449.0 km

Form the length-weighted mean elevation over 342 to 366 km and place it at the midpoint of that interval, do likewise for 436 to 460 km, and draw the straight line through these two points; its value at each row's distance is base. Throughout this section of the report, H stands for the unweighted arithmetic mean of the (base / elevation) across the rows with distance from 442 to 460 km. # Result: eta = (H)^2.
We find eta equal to 0.89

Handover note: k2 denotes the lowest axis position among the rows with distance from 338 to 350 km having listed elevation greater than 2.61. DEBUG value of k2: 341.0 km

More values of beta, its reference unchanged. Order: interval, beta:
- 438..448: 0.020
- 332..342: -0.004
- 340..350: -0.009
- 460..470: 0.002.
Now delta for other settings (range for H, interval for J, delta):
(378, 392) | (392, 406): -0.1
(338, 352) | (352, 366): -0.1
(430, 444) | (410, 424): 0.2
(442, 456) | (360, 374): -0.3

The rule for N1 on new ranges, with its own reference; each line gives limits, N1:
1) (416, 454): 449.0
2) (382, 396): 387.0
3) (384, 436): 387.0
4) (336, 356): 337.0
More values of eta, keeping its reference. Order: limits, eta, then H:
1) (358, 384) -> 1.00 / 1.00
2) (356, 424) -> 1.22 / 1.11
